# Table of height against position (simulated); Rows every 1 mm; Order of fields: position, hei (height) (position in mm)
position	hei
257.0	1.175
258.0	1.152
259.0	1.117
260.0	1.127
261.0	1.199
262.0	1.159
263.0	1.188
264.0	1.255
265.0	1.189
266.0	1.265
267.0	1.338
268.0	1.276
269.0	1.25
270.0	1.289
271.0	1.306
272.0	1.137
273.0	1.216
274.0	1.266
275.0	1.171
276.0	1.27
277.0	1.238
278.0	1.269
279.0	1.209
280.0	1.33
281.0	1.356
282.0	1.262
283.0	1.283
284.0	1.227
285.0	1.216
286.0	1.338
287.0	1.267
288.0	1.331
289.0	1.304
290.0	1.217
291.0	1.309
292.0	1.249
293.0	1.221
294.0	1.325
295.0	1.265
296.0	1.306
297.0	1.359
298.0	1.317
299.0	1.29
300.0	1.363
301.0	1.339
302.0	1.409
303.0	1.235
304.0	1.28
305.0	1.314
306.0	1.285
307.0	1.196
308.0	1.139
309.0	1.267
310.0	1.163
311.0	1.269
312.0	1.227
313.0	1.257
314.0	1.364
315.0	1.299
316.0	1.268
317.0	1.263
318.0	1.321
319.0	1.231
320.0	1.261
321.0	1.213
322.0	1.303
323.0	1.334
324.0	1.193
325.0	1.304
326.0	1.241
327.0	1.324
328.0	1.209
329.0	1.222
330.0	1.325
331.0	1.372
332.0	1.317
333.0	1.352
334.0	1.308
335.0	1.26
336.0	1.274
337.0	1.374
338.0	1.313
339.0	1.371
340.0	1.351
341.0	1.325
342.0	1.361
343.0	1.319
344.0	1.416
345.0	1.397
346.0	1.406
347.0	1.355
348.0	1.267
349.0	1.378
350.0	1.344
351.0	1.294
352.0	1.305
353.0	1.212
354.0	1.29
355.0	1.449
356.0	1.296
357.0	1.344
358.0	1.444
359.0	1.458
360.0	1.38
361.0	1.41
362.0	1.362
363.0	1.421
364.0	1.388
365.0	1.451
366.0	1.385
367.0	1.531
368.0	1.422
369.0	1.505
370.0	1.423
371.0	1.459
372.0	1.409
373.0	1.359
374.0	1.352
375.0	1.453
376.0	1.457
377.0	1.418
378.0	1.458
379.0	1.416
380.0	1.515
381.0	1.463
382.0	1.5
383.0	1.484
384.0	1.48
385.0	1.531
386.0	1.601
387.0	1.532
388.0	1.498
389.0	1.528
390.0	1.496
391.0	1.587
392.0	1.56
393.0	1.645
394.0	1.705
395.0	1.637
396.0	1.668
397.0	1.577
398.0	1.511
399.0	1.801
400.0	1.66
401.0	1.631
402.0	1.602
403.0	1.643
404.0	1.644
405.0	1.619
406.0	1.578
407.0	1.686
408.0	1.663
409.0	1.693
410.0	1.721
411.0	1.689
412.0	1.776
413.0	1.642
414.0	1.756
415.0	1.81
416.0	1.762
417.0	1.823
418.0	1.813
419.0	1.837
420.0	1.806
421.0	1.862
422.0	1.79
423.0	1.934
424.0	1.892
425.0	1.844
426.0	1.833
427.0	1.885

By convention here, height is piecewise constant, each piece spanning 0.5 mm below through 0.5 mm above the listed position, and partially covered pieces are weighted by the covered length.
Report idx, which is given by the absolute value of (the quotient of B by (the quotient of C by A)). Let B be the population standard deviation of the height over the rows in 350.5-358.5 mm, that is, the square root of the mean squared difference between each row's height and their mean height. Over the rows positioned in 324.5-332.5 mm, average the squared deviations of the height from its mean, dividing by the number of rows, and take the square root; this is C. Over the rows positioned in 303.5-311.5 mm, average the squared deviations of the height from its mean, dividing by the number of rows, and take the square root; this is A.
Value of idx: 0.084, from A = 0.060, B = 0.076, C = 0.054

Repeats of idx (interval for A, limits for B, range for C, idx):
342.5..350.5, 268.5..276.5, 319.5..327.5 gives 0.053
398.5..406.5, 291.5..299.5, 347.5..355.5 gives 0.039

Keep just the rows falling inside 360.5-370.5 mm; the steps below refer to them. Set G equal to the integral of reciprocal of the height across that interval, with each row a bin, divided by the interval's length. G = 0.700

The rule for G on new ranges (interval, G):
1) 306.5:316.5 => 0.805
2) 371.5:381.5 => 0.700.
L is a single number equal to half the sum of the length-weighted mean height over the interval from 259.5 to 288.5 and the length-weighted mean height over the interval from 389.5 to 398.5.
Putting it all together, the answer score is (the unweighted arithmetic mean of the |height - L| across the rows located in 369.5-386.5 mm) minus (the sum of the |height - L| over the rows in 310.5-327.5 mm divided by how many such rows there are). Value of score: -0.10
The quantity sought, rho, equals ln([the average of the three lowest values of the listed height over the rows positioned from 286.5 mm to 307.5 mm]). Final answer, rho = 0.19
